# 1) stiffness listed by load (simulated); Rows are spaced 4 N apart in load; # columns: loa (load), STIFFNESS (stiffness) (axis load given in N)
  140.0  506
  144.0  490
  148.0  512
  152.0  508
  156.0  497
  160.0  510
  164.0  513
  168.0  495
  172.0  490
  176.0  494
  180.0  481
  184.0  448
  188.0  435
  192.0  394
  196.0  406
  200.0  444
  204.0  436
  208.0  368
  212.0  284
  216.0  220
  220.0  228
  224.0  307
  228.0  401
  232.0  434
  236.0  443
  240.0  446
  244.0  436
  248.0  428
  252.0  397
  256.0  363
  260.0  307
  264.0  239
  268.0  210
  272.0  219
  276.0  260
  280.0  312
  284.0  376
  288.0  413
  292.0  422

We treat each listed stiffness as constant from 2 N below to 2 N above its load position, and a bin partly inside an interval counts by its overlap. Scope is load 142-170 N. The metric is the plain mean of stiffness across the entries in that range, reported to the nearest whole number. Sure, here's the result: 504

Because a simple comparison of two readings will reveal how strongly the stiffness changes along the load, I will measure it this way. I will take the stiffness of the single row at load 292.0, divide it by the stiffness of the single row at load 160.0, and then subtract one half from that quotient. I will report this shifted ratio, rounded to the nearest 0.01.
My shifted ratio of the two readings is 0.33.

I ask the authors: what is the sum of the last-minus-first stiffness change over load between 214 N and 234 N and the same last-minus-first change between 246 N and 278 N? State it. 46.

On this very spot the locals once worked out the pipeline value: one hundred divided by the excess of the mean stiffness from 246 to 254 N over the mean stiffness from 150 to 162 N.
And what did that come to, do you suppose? -1.1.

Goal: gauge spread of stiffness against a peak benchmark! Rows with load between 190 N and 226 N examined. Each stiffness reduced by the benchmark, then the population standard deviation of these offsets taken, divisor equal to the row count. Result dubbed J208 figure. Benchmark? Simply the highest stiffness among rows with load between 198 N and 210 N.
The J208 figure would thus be 81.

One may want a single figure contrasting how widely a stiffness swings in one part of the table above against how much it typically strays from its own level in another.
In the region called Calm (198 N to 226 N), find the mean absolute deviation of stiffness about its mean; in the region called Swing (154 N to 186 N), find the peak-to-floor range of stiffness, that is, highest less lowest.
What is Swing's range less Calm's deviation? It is -12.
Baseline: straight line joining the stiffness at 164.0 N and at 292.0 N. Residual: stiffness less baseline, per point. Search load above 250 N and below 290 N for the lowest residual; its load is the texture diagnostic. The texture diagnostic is 268.0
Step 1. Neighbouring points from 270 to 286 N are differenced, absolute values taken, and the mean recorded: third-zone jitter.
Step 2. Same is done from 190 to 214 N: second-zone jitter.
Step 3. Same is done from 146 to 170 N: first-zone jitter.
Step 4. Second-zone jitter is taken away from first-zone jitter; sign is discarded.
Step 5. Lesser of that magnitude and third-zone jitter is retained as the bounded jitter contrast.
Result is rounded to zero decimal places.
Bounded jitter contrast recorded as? 32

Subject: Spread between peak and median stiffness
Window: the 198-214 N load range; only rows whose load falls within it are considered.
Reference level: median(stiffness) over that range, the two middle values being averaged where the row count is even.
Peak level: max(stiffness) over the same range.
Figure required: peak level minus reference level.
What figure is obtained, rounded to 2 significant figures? 42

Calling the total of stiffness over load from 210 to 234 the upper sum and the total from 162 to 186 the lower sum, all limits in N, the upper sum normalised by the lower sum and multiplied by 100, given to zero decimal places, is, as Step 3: 64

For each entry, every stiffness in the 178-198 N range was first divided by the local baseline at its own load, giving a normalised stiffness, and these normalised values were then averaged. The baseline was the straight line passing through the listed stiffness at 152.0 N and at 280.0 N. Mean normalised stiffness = 0.95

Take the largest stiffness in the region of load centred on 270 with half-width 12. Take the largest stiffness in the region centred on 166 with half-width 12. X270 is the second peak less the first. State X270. 201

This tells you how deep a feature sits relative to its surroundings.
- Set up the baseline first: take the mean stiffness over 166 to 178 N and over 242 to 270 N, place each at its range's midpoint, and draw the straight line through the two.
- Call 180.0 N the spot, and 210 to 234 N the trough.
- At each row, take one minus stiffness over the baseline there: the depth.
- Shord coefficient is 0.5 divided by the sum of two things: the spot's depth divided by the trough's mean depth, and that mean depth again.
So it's 2.6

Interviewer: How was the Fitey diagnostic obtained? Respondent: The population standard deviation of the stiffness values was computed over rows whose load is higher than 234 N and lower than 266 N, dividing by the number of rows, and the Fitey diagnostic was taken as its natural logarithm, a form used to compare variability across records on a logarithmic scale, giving 4.25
